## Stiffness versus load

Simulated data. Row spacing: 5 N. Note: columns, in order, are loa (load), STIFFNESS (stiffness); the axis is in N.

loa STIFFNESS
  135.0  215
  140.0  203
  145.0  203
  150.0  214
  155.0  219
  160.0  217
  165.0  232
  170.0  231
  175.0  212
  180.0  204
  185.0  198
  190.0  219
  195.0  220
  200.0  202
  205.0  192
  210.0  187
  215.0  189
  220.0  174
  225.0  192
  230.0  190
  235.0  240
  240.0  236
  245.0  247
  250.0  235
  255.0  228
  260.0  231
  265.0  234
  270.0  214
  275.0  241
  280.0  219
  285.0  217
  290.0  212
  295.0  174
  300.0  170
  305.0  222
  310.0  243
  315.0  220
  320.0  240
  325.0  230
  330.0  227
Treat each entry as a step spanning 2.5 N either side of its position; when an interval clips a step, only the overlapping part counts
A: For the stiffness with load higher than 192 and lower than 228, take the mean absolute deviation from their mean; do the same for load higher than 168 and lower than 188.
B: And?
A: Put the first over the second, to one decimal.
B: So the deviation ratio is 1.0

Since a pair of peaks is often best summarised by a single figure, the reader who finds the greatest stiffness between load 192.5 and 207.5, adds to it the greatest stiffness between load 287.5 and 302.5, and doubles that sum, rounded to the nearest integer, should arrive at 864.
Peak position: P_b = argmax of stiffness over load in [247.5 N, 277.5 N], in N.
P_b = 275.0 N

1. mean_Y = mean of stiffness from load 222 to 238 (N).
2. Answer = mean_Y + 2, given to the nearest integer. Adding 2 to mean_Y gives 209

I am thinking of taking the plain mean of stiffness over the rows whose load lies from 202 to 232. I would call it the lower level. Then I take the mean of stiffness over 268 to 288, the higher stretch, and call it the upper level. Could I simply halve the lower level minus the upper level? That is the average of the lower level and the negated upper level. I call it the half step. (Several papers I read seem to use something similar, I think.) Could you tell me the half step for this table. -18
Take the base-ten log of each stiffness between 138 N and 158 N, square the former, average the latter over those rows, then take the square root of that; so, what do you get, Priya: 2.32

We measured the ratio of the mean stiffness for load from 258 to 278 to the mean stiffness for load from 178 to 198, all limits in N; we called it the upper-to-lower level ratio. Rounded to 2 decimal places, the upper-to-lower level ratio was 1.09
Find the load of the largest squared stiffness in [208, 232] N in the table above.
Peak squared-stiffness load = 225.0 N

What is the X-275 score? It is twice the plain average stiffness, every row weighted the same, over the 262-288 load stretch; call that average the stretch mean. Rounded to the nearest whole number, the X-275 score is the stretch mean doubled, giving 450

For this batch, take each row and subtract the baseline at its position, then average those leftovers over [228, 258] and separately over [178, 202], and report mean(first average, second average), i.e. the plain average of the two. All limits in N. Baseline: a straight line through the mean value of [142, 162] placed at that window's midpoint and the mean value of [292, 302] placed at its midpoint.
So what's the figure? 24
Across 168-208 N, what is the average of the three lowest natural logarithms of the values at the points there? 5.28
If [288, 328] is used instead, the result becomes 5.22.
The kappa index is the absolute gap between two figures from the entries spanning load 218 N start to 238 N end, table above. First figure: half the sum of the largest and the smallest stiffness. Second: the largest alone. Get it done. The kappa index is 33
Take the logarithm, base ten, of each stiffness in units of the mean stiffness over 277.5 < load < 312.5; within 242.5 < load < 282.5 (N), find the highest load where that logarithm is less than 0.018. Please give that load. 270.0 N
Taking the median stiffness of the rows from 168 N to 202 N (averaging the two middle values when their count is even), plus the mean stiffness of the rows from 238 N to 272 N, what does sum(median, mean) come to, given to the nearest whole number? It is 444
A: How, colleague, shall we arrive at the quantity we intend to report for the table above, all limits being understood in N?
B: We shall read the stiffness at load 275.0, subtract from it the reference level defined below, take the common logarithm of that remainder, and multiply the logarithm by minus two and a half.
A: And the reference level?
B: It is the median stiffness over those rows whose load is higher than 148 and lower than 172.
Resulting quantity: -3.36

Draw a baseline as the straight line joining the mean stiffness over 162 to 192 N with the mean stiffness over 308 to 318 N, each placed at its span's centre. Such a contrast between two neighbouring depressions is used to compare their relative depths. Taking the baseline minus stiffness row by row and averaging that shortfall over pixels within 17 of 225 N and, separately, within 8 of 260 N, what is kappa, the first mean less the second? 26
